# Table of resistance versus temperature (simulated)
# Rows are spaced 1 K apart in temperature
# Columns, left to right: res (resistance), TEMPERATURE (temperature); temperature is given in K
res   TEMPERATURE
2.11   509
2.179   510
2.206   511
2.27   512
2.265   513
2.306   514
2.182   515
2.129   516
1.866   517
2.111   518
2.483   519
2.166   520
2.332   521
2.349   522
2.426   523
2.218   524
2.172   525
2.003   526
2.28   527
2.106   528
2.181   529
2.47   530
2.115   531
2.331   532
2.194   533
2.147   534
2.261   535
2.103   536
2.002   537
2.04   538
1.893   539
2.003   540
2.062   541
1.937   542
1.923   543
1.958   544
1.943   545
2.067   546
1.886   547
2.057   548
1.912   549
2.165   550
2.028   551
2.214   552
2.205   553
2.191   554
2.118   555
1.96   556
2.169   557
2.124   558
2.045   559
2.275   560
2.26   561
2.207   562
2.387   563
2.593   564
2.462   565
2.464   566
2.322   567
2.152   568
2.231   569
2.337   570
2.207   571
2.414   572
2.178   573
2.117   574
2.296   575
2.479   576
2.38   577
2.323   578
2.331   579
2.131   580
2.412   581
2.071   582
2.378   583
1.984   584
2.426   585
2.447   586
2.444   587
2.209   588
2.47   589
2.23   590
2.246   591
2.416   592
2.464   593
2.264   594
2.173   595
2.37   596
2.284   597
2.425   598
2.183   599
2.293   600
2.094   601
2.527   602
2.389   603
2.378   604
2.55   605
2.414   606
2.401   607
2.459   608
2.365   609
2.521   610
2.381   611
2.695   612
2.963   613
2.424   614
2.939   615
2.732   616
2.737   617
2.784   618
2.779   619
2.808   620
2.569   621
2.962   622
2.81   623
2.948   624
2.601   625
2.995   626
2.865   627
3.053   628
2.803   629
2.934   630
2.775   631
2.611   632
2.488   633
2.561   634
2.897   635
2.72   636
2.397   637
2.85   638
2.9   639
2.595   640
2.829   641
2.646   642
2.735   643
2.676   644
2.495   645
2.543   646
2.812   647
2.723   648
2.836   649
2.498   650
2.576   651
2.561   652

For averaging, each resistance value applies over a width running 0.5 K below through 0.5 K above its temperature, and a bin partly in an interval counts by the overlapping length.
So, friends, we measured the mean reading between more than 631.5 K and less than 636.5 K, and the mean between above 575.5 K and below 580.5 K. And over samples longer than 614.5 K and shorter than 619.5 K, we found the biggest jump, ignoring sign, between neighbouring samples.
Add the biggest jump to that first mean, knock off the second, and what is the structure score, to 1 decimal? 0.5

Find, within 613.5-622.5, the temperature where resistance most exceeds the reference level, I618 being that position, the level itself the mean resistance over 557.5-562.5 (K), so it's 622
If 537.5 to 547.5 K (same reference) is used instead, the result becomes 546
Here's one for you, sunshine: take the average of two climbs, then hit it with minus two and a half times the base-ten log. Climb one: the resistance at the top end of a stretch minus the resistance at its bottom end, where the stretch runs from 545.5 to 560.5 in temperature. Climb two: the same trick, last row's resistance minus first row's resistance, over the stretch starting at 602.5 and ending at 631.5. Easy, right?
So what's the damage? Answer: 1.32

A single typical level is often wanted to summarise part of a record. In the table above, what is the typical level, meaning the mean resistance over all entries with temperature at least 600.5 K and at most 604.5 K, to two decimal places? 2.35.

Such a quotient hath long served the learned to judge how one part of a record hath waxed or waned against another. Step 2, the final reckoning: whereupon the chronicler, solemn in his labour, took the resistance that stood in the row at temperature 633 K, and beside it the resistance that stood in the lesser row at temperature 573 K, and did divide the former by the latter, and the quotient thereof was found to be 1.14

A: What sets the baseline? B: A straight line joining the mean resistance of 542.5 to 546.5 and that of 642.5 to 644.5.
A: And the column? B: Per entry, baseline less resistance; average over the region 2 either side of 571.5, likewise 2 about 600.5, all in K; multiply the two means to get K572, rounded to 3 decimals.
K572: -0.013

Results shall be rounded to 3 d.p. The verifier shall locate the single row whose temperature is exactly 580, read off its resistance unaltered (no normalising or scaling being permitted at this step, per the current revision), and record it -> 2.131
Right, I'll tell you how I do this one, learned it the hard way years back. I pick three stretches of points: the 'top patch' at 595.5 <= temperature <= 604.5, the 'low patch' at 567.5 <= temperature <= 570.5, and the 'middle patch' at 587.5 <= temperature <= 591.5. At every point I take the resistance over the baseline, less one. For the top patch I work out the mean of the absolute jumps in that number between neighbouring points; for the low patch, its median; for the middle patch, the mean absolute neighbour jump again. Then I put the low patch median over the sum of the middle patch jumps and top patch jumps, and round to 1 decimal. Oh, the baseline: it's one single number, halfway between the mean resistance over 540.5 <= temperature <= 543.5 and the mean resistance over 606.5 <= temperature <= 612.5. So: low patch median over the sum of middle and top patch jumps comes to 0.0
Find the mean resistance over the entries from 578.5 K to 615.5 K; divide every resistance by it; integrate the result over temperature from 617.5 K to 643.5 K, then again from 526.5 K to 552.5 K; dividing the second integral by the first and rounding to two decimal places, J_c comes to 0.75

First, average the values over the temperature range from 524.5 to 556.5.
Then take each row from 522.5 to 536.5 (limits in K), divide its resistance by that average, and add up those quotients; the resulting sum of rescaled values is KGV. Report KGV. 14.8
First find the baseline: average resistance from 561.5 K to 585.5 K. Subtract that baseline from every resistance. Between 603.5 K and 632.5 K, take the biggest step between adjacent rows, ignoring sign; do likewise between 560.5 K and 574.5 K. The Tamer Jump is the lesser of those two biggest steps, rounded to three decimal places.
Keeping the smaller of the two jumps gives 0.236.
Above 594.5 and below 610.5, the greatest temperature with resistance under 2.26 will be 601 K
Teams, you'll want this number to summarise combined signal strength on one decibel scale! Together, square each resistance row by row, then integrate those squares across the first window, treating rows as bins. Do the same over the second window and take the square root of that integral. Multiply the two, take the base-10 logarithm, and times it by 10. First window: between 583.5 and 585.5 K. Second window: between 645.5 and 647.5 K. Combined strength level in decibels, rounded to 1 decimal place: 15.7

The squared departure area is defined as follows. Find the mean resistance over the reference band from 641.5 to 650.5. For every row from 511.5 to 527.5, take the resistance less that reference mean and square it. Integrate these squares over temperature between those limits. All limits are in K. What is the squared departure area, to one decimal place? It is 3.5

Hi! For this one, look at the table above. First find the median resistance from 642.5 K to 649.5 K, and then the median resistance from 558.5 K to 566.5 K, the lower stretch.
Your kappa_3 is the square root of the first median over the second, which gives 1.08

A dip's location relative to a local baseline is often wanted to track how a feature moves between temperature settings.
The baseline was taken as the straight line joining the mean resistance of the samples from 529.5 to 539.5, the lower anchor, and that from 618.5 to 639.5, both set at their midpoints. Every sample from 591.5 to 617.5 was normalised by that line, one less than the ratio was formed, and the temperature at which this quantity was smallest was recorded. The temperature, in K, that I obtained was 601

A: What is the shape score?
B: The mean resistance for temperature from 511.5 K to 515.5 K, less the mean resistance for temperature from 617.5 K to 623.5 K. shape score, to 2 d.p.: -0.53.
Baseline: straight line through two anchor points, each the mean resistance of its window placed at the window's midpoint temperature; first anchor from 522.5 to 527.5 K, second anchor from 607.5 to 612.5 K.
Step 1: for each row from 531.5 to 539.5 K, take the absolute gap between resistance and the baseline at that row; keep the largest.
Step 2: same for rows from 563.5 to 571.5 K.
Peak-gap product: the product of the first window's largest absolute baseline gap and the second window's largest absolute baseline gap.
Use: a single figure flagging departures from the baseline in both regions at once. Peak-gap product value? 0.093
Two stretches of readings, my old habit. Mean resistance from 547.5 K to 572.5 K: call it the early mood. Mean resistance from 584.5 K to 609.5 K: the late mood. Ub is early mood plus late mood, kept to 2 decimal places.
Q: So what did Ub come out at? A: 4.58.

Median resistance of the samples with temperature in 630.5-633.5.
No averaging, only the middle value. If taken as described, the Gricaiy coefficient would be 2.61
